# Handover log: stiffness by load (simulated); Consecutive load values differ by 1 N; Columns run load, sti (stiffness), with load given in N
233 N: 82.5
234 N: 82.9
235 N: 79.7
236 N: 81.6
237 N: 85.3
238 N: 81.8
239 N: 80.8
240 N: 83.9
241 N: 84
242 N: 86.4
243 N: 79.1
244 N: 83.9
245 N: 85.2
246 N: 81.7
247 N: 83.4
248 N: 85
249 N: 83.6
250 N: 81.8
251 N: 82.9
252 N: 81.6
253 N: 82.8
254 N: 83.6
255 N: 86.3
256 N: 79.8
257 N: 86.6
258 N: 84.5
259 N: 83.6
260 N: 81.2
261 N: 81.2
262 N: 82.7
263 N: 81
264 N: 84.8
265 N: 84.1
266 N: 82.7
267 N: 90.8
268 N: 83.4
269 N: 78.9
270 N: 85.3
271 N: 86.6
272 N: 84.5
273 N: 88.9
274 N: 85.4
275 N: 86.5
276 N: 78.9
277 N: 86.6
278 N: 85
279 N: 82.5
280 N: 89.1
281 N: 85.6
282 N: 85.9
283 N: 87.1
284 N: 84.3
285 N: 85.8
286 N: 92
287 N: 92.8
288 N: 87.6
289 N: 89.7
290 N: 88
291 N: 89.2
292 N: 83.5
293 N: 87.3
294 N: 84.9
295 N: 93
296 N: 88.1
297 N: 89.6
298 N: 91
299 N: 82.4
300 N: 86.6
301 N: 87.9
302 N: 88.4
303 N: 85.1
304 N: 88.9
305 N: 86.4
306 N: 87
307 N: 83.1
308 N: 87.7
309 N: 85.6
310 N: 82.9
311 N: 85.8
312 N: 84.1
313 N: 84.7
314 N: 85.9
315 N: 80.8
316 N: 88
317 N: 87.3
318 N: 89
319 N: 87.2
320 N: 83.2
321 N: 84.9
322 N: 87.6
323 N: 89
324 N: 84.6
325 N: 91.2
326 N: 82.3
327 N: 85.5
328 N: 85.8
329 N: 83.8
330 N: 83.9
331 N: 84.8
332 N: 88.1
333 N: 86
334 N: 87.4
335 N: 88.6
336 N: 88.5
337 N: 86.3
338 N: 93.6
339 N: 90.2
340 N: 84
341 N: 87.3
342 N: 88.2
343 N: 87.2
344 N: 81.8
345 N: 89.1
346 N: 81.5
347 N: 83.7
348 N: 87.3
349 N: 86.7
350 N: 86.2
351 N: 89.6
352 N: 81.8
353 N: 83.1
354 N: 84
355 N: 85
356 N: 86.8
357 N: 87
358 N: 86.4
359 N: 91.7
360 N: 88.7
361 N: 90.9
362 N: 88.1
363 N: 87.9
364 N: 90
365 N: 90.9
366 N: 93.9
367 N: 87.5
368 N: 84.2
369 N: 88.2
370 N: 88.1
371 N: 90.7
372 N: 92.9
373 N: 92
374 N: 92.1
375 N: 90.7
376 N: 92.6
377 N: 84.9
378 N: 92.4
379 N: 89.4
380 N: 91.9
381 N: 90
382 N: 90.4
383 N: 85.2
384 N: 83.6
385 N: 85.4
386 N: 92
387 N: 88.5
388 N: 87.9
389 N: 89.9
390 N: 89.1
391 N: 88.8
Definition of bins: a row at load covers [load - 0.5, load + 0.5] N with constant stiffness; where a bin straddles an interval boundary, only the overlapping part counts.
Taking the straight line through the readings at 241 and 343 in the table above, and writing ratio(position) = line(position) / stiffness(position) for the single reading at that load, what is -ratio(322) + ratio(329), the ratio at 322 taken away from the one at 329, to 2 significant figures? 0.047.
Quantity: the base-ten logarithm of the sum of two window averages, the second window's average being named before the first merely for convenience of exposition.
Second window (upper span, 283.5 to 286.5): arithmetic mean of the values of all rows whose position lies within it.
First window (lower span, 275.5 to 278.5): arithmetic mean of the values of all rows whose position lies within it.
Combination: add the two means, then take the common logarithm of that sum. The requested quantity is 2.23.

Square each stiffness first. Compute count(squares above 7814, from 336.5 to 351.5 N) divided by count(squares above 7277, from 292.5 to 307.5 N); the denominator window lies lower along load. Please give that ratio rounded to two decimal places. 0.36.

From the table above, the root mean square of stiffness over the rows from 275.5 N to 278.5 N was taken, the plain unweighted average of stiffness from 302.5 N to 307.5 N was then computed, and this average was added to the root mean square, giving 170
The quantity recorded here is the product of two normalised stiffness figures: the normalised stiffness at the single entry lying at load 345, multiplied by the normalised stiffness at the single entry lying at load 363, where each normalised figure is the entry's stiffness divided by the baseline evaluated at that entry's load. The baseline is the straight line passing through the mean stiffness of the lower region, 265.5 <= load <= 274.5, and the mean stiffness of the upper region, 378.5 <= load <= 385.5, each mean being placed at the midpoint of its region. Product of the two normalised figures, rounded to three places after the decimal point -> 1.028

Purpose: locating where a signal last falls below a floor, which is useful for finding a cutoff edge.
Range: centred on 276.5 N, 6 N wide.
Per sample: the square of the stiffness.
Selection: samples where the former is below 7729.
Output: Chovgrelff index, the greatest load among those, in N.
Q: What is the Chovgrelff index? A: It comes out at 279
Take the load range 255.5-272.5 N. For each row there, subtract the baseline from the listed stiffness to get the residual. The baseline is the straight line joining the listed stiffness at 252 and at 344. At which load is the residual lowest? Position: 269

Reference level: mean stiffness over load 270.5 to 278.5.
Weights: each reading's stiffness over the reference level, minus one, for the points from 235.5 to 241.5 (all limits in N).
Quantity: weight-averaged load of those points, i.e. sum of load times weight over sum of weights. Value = 238.3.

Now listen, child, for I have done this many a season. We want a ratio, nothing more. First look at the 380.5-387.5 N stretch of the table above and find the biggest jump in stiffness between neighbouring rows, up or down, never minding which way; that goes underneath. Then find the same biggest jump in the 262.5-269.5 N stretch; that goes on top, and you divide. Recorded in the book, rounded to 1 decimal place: 1.2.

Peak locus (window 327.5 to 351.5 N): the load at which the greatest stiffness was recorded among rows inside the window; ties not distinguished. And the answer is 338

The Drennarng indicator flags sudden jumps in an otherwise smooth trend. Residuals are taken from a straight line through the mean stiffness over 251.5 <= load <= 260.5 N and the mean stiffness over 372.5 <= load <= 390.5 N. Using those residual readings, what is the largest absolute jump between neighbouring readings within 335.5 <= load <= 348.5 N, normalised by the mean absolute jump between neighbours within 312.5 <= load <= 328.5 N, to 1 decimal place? 2.3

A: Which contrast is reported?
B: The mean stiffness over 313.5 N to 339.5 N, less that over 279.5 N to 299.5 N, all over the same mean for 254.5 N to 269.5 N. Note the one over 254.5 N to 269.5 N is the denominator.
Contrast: -0.014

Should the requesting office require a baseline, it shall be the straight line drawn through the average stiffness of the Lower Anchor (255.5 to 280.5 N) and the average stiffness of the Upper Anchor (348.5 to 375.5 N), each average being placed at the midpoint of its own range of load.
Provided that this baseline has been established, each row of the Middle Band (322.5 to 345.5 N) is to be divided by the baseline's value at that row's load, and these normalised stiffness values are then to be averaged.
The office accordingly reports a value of 1.00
